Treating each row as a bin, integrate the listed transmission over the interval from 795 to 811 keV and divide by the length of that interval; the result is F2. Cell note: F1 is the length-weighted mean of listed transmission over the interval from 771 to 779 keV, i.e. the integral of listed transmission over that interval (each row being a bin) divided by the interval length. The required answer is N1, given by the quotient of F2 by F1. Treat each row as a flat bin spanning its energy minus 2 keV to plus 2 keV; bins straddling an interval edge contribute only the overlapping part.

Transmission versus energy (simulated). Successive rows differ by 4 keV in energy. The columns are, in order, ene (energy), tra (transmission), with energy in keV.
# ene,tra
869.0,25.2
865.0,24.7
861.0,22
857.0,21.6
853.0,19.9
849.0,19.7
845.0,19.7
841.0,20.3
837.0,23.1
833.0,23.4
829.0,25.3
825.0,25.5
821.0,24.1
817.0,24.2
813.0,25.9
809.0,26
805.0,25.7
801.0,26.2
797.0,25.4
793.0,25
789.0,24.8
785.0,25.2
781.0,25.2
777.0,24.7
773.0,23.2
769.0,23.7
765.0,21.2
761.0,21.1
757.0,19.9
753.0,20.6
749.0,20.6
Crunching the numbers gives 1.08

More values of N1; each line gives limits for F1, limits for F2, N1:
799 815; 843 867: 0.82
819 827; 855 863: 0.88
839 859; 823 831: 1.25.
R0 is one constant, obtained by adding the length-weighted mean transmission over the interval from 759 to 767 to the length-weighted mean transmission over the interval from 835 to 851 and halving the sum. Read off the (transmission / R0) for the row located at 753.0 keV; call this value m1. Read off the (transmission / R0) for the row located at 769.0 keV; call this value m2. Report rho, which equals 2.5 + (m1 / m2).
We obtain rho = 3.37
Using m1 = 0.98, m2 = 1.13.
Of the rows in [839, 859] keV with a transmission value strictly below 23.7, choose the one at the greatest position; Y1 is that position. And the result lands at 857.0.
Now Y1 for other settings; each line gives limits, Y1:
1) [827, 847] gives 845.0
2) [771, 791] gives 773.0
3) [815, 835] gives 833.0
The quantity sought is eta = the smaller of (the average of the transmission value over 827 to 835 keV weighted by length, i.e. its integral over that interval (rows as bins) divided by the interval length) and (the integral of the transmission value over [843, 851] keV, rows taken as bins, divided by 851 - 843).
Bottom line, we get 19.7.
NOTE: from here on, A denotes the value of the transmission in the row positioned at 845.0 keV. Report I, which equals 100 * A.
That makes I 1970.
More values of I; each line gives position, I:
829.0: 2530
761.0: 2110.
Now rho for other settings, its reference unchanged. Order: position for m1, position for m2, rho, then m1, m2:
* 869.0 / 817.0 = 3.54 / 1.20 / 1.16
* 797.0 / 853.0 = 3.78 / 1.21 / 0.95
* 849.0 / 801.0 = 3.25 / 0.94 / 1.25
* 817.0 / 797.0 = 3.45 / 1.16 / 1.21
